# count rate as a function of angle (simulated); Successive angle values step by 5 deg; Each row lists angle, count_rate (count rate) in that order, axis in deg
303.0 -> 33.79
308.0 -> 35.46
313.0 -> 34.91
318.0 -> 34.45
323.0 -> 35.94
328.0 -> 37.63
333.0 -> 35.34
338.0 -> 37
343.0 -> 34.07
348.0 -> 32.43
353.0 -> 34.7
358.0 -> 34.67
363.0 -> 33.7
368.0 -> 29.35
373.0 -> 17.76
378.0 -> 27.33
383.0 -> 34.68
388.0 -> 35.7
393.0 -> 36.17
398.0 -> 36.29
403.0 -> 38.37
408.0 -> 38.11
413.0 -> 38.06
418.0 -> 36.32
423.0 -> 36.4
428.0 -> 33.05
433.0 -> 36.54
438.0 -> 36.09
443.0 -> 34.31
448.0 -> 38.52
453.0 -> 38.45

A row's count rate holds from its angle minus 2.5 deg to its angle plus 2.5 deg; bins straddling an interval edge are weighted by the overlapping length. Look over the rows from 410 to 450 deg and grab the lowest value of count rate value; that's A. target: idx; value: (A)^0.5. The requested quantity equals 5.75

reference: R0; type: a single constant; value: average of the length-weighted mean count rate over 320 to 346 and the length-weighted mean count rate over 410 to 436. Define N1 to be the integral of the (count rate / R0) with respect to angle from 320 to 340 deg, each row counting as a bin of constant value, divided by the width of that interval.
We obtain 1.01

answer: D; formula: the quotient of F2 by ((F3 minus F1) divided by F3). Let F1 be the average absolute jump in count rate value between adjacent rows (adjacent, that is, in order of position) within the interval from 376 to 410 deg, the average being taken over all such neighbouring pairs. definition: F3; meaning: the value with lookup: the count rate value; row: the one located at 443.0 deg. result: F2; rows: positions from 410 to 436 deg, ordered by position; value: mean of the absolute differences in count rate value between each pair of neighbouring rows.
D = 2.3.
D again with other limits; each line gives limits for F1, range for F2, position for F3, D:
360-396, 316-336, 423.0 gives 2.2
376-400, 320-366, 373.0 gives 1.9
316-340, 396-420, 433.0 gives 1.1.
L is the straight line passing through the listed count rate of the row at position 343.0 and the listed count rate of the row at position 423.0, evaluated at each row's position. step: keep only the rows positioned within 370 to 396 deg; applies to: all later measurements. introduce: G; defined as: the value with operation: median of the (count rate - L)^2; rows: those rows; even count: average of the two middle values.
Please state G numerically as 0.4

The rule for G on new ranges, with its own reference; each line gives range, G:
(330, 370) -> 1.7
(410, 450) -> 1.2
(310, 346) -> 2.9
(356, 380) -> 29.7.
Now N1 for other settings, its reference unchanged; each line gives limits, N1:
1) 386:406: 1.02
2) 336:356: 0.96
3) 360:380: 0.76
